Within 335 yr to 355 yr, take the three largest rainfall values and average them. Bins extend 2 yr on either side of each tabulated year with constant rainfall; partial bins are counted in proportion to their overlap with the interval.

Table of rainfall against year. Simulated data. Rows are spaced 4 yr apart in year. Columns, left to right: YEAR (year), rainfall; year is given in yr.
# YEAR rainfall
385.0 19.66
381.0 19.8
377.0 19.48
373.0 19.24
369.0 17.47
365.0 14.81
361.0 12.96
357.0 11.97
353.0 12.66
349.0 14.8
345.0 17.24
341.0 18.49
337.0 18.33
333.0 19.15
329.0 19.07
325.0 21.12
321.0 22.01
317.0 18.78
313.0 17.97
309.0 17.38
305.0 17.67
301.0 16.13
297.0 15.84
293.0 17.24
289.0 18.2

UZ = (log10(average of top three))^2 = 1.58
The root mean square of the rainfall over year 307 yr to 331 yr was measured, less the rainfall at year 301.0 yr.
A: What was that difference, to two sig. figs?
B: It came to 3.3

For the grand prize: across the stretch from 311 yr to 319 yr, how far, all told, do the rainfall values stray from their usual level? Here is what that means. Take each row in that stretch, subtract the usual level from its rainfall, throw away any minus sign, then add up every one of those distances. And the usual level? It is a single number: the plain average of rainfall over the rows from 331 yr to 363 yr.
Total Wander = 5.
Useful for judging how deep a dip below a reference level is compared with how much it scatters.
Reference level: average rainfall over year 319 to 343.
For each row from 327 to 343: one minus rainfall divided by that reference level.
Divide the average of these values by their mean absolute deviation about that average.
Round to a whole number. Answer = 3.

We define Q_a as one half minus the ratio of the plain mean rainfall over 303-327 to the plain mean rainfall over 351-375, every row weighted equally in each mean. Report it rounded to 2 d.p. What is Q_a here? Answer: -0.79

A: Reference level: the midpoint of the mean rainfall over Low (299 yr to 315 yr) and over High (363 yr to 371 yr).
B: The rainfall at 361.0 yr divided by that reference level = 0.78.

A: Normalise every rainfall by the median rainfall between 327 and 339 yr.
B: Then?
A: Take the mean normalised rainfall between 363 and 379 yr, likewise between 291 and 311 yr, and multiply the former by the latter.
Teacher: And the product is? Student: 0.82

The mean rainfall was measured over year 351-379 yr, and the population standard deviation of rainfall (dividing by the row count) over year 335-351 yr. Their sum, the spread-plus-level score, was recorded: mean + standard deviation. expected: 17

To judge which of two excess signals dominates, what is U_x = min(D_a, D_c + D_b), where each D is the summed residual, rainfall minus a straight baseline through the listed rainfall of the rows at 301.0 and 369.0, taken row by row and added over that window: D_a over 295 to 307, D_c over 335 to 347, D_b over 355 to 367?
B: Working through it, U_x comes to -8.9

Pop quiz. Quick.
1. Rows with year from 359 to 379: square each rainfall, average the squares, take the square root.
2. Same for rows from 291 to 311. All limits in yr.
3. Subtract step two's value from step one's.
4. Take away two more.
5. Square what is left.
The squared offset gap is 4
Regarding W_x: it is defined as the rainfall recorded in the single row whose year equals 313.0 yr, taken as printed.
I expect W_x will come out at 17.97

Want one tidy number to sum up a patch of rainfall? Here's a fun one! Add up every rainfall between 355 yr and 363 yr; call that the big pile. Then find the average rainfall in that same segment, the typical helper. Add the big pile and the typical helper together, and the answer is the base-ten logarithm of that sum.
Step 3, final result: 1.57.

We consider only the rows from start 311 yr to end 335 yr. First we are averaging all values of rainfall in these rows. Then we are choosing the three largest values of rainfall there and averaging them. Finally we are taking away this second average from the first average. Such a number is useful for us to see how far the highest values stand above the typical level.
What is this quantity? -1.1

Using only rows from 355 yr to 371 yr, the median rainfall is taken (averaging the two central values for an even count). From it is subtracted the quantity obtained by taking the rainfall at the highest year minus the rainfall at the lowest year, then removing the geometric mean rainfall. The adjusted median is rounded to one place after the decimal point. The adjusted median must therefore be 22.5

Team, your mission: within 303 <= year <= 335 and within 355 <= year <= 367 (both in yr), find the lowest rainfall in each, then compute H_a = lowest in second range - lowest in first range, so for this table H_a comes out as -5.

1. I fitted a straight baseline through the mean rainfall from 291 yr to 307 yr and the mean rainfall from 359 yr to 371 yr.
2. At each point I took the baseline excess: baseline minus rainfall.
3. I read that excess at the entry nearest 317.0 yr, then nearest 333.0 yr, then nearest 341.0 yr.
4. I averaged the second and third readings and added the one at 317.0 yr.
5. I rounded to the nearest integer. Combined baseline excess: -6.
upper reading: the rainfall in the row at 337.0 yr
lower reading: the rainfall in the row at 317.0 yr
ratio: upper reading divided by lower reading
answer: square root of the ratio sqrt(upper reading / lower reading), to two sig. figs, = 0.99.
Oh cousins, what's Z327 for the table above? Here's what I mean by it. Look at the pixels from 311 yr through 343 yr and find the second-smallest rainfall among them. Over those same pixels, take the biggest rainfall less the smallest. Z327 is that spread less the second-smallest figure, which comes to -14.29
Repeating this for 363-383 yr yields -12.48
